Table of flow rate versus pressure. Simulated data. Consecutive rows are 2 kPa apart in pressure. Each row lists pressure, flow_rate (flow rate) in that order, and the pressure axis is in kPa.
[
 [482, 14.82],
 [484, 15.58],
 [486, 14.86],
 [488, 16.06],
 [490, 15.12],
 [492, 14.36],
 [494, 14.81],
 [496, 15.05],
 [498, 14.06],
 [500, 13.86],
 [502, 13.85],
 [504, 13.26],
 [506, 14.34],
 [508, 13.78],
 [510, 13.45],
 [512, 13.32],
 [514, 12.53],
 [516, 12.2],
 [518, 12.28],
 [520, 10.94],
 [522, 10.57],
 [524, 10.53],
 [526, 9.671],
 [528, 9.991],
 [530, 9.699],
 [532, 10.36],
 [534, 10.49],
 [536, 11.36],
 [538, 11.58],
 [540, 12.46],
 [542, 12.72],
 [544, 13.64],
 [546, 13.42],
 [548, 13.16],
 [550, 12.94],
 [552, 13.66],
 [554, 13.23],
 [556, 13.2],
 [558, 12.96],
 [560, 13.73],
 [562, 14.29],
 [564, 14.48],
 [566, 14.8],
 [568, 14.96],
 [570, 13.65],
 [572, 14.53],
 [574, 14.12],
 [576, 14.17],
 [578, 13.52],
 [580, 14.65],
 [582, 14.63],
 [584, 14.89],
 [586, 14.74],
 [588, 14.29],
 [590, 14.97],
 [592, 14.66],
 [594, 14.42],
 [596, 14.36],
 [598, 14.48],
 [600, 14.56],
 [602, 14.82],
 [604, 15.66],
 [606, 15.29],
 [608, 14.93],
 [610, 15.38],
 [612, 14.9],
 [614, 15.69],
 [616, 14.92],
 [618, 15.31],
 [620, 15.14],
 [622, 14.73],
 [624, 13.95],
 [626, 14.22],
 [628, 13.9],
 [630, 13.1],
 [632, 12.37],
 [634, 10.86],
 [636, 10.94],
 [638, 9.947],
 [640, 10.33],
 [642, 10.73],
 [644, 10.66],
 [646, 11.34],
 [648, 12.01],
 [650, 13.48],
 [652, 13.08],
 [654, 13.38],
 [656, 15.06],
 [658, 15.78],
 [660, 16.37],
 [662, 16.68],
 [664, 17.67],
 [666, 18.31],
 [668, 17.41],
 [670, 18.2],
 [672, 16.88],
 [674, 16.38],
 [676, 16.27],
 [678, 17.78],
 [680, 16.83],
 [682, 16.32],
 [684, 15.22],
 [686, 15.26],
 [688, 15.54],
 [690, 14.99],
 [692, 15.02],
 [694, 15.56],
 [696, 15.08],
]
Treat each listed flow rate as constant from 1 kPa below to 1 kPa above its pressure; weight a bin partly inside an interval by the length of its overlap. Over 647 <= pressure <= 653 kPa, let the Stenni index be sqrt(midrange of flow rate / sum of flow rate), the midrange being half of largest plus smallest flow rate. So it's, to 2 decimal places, 0.57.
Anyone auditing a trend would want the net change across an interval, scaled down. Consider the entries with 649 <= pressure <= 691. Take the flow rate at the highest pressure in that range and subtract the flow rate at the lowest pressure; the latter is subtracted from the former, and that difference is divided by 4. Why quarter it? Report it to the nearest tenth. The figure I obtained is 0.4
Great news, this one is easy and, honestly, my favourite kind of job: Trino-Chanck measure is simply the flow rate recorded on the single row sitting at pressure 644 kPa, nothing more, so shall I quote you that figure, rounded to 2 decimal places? 10.66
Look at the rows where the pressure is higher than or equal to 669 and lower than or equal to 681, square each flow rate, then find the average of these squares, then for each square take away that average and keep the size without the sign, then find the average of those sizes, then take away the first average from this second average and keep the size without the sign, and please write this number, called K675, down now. 270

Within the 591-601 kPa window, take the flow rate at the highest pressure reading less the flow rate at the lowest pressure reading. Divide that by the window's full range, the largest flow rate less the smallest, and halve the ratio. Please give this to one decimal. -0.2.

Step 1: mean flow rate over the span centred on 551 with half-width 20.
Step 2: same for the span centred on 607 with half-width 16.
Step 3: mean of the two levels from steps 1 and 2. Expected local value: 14.0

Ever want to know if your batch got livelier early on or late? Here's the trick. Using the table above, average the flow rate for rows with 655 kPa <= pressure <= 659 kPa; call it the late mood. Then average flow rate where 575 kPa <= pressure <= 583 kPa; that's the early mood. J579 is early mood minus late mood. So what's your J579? -1.2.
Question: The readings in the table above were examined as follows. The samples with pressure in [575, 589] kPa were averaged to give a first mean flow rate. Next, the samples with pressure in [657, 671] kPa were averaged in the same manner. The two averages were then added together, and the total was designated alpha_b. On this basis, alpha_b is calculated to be 31.6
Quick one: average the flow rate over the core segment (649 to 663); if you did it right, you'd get 14.8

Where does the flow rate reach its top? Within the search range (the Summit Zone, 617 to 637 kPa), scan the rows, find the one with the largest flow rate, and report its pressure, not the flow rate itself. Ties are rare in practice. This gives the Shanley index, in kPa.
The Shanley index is 618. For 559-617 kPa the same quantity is 614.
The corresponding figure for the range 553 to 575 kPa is 568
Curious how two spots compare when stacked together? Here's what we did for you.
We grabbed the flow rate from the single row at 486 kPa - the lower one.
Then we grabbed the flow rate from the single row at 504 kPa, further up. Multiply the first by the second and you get 197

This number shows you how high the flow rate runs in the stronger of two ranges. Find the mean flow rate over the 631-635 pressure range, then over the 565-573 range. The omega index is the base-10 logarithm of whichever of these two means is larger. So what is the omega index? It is 1.16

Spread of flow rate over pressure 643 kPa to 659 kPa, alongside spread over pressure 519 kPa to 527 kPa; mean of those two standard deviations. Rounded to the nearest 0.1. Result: 1.1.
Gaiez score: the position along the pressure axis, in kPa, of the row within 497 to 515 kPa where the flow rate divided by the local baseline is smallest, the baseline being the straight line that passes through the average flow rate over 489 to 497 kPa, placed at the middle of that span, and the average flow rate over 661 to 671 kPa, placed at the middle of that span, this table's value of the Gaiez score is 514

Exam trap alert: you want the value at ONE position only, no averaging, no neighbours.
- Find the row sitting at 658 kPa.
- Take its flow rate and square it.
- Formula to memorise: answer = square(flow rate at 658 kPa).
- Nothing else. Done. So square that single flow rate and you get 249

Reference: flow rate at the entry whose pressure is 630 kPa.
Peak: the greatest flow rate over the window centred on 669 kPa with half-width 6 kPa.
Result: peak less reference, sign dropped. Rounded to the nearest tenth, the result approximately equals 5.2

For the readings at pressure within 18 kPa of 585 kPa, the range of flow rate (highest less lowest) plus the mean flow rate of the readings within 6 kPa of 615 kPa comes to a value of 16.7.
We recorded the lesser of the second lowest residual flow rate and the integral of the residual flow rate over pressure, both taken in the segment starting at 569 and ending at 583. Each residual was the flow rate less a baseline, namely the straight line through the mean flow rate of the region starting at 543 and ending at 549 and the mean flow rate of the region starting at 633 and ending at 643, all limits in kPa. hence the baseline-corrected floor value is 1.1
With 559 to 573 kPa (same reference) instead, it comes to 1.0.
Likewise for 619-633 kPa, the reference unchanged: 2.3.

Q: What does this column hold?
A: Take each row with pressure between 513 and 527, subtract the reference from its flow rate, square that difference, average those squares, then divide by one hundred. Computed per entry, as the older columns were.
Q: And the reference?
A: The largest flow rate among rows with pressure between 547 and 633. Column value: 0.21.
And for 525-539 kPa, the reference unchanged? 0.28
